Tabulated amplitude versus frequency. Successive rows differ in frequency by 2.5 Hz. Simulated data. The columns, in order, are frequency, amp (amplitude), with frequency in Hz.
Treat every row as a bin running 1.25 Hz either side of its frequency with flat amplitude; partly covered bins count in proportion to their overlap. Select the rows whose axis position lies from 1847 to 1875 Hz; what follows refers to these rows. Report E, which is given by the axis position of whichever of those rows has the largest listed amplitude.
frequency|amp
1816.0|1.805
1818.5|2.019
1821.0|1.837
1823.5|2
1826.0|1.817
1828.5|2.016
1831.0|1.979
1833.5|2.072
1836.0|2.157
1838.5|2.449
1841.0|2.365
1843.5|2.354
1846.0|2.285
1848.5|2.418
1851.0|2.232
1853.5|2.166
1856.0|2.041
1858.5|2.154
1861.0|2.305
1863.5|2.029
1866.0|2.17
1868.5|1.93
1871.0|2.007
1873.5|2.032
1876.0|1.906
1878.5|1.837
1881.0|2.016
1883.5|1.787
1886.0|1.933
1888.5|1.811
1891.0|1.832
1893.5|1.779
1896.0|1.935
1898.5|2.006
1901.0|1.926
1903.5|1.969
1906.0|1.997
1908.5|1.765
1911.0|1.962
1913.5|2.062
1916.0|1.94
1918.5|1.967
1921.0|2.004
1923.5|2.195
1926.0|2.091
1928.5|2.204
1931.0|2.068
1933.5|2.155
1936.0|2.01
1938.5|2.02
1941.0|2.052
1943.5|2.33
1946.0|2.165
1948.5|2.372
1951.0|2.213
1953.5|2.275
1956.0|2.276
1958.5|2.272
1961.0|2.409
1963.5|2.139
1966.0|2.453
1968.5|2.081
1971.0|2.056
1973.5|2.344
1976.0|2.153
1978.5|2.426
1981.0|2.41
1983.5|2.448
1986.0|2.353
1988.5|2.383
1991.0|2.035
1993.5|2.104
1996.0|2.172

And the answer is 1848.5 Hz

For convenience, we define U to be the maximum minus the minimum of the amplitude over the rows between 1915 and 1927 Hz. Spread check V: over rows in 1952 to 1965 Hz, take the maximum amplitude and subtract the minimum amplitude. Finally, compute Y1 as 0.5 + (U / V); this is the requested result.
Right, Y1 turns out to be 1.44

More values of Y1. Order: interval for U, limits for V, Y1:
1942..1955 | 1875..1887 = 1.40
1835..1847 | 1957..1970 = 1.28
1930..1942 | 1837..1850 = 1.38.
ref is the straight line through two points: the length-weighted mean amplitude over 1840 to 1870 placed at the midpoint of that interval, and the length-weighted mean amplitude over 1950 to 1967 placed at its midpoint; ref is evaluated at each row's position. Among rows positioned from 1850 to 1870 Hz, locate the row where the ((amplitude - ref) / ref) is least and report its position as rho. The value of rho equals 1868.5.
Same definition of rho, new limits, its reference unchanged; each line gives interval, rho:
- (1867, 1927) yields 1908.5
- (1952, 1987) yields 1971.0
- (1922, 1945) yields 1936.0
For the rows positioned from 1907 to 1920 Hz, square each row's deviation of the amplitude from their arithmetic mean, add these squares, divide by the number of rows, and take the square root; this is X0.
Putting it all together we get 0.097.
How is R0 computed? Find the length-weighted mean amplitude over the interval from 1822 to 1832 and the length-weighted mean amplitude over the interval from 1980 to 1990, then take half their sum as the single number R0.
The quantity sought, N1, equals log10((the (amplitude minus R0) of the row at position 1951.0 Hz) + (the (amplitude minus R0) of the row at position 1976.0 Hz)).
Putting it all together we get -1.6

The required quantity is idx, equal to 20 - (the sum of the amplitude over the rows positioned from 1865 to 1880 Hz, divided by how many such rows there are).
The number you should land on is 18.0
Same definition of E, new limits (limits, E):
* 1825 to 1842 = 1838.5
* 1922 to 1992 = 1966.0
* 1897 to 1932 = 1928.5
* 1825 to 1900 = 1838.5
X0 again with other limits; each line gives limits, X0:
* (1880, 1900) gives 0.091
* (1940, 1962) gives 0.103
